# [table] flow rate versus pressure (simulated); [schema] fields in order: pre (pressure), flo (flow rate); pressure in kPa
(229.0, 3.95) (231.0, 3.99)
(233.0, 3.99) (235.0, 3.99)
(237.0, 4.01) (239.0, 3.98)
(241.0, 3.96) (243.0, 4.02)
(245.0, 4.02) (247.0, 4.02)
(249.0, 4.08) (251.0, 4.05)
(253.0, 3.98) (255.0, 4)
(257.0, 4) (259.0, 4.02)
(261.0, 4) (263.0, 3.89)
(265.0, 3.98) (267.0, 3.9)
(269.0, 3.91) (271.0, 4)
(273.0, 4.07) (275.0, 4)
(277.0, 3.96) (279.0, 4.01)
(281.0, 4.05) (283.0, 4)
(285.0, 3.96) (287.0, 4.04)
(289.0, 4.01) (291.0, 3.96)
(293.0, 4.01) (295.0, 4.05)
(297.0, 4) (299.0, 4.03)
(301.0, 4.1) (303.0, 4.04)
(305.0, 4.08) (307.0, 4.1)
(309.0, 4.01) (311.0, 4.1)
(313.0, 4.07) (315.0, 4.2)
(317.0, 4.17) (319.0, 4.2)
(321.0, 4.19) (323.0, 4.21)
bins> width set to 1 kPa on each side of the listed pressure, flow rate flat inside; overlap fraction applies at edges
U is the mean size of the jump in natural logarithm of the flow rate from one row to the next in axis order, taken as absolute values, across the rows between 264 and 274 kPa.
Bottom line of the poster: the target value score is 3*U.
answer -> 0.0472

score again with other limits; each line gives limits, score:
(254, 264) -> 0.0284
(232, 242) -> 0.0132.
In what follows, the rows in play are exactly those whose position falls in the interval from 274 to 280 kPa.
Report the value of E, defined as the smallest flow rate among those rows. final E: 3.96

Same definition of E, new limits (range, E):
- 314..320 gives 4.17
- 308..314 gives 4.01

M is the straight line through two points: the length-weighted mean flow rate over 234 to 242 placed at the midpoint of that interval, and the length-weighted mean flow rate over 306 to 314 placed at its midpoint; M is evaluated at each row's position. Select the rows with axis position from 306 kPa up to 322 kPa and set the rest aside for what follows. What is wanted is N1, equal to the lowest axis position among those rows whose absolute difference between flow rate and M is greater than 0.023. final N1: 307.0 kPa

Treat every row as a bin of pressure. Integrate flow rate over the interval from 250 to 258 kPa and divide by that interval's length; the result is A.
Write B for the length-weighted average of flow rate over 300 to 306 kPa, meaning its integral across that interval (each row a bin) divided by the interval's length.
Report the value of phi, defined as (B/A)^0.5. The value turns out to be 1.01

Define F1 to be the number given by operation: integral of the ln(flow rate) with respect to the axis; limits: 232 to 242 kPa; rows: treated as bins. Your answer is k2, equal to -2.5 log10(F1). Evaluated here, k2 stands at -2.85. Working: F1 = 13.8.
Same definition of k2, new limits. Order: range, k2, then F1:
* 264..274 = -2.85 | 13.8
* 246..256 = -2.86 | 13.9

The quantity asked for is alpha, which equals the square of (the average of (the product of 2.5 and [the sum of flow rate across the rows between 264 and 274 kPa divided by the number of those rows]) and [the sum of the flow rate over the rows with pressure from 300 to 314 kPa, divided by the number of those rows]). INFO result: 49.0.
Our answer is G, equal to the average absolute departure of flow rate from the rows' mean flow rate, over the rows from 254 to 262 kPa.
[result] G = 0.0075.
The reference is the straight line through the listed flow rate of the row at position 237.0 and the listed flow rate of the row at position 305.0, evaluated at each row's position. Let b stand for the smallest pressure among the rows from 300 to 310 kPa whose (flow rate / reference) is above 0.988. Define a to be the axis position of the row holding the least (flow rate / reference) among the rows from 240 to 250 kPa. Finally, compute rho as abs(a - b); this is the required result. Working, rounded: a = 241.0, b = 301.0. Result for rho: 60 kPa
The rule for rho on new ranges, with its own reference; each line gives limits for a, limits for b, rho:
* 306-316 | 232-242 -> 76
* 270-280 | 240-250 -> 34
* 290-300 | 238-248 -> 52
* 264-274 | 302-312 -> 36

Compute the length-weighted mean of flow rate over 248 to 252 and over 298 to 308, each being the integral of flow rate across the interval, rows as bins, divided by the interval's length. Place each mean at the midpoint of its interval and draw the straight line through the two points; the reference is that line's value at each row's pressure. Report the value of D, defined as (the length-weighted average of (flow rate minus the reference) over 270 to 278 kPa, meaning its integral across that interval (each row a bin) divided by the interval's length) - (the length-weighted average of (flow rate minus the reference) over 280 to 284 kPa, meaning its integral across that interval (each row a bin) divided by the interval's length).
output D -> -0.02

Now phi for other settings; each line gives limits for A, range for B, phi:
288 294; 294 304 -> 1.01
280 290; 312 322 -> 1.02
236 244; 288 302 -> 1.00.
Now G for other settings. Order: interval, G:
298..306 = 0.0275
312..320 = 0.0450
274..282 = 0.0250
